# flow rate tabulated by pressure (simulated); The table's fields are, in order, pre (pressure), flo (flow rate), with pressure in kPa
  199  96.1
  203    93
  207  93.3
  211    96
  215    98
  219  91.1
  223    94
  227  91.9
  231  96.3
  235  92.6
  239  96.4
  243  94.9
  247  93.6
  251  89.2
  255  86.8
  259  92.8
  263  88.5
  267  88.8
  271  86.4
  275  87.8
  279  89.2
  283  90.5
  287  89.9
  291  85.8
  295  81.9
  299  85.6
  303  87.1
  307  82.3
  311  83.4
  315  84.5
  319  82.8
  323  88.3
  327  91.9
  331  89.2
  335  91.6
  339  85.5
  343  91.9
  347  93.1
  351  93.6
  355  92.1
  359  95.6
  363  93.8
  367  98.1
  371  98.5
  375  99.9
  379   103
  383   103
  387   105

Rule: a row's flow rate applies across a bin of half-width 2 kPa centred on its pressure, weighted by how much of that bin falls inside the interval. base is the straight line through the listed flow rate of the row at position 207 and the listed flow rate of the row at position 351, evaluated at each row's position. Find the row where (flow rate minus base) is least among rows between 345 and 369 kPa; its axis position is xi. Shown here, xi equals 355 kPa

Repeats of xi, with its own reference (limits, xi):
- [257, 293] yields 291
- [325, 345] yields 339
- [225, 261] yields 255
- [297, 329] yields 307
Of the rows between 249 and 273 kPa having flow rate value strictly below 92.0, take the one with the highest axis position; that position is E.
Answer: 271 kPa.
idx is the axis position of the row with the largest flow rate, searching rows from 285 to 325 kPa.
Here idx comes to 287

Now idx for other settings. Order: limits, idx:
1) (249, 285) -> 259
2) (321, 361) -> 359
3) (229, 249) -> 239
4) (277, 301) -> 283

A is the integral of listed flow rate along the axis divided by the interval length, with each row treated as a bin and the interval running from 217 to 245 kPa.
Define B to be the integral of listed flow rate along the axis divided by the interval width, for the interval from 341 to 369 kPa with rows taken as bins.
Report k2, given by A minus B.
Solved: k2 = 0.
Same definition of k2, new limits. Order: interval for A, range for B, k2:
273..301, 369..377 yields -12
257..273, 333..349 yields -1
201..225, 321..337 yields 4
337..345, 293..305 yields 4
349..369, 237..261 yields 2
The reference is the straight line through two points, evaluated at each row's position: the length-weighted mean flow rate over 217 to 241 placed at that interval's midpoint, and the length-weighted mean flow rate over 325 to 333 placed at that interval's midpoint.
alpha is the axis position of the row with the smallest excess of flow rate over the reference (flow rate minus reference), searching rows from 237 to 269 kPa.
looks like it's 255 kPa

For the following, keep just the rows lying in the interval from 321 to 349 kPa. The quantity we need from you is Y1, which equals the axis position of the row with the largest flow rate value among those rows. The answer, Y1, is 347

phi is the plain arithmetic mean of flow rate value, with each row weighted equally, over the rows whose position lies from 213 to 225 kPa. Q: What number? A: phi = 94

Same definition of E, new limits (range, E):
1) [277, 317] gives 315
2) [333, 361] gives 343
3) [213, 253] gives 251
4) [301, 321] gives 319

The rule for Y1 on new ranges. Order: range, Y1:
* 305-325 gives 323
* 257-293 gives 259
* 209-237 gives 215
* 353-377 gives 375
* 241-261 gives 243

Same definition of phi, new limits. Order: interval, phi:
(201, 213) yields 94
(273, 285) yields 89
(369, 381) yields 100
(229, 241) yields 95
